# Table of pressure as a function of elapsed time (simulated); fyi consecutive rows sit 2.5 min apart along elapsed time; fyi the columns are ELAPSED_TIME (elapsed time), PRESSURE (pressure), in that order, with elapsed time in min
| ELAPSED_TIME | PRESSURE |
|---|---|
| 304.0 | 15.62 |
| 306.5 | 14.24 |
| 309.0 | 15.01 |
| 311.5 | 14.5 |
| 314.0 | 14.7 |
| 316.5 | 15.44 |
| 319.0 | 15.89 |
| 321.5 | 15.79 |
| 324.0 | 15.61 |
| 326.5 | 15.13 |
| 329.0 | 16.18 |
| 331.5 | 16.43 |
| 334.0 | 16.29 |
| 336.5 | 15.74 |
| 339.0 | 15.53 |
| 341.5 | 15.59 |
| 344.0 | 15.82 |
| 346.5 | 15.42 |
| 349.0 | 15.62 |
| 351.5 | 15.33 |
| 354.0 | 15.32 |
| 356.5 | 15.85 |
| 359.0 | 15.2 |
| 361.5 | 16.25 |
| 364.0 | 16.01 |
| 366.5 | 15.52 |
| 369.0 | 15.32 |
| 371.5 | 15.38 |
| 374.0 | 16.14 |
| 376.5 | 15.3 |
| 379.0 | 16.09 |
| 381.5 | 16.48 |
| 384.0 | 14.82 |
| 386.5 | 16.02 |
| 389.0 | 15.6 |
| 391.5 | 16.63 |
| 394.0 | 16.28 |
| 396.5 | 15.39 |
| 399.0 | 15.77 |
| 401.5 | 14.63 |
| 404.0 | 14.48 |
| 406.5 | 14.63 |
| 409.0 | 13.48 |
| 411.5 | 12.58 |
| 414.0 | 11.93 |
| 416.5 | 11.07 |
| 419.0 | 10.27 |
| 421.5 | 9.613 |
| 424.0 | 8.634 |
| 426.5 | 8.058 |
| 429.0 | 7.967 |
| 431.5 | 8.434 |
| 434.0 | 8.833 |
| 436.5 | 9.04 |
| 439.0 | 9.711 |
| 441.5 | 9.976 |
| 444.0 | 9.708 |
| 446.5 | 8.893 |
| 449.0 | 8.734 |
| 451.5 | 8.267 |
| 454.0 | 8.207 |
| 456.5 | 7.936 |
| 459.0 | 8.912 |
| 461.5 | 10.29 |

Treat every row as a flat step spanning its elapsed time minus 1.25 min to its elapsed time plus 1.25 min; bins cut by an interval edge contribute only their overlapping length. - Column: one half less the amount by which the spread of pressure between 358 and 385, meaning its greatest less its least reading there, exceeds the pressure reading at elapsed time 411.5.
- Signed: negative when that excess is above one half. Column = 11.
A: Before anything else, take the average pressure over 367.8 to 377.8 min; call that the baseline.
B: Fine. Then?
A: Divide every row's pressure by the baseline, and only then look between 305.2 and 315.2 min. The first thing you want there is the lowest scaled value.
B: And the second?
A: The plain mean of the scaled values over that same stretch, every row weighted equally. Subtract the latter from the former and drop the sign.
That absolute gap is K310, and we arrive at 0.024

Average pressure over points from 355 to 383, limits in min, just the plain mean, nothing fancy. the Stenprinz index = 15.8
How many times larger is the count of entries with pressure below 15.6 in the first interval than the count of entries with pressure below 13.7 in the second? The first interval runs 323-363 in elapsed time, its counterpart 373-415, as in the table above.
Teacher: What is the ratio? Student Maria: 2.3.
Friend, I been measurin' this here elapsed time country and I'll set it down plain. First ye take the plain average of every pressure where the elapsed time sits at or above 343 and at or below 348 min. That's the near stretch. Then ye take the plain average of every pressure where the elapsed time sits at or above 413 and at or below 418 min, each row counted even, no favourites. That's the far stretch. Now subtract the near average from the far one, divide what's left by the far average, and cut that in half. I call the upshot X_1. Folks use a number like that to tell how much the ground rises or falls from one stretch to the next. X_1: -0.18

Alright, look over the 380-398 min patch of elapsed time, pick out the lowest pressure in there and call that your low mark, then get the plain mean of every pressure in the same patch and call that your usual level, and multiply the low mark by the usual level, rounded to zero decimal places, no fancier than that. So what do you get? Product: 235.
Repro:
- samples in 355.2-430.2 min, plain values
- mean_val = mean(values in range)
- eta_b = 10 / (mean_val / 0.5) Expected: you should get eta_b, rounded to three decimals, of 0.356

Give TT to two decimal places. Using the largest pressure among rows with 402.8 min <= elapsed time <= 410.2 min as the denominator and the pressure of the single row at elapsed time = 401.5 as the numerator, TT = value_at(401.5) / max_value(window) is 1.00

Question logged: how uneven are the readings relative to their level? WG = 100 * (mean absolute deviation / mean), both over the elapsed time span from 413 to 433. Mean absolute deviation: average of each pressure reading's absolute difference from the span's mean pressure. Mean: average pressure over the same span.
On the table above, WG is 12.9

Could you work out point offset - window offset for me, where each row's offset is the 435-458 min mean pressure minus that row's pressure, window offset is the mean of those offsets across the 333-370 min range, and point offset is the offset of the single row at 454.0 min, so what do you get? 7.4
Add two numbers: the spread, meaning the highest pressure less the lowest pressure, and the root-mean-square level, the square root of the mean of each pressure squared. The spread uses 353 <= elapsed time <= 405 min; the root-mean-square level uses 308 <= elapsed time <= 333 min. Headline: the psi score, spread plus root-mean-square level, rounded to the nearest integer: 18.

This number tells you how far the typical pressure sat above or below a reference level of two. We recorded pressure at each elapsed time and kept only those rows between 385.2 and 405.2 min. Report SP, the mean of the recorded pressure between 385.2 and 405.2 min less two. 13.6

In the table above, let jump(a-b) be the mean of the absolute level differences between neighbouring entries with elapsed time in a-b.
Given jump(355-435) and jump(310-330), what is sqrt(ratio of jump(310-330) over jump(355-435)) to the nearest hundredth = 0.83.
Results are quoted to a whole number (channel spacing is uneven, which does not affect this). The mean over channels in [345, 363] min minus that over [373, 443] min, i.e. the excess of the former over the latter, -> 3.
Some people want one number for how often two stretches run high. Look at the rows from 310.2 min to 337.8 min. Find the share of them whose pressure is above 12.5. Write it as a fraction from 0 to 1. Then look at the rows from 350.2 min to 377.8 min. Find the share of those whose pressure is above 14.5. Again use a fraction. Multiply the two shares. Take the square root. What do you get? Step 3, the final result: 1.0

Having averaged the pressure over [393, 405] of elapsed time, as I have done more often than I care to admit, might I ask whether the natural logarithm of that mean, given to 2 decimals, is 2.73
